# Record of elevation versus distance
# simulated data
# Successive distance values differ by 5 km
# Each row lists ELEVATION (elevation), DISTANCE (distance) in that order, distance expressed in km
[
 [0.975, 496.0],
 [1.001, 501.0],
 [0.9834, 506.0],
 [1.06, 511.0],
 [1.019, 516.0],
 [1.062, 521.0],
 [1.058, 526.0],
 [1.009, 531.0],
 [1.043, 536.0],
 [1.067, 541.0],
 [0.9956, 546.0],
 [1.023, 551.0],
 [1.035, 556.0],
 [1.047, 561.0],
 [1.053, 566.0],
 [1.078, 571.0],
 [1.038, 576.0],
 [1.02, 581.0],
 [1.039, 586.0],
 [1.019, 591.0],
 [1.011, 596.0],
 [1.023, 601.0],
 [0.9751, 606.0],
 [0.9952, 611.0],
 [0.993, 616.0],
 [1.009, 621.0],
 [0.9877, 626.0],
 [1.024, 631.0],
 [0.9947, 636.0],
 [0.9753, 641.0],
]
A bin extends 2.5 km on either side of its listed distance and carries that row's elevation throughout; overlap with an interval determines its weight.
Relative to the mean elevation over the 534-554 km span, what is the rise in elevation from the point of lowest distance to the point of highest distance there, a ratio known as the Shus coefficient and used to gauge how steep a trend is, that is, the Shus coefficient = -0.019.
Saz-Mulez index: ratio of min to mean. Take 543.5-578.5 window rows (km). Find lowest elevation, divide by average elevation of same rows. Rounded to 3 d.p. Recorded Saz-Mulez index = 0.959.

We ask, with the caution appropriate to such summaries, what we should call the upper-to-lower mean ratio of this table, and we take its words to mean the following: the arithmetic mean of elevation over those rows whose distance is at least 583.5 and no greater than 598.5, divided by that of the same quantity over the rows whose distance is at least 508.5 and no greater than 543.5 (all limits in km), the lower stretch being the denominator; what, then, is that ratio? 0.98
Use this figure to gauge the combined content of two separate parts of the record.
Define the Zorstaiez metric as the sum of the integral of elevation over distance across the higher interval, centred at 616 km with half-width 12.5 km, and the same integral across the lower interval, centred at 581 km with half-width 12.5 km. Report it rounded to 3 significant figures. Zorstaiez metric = 50.8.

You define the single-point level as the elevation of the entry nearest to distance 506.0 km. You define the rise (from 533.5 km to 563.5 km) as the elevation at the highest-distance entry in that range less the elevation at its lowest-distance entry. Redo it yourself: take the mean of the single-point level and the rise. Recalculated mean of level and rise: 0.494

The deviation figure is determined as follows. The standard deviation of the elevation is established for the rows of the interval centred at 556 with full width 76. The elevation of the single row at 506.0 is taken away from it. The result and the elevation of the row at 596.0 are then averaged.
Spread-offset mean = 0.025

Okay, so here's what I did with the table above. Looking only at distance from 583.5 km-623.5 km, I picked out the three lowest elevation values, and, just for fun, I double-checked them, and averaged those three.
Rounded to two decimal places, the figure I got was 0.99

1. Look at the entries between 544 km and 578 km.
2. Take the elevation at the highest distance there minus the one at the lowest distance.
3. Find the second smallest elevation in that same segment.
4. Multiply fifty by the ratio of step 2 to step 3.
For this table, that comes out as 2.07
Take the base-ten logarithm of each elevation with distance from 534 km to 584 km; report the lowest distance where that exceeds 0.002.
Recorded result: 536.0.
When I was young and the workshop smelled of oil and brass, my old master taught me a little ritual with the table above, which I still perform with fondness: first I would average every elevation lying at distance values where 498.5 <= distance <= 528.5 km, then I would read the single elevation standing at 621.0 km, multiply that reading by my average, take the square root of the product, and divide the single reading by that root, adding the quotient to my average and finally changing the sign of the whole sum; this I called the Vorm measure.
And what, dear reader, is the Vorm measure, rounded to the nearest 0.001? -2.020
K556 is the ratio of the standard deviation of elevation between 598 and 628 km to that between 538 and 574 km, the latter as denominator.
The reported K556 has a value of 0.60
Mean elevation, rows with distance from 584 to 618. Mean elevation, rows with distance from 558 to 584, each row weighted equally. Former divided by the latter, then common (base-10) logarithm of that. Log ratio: -0.017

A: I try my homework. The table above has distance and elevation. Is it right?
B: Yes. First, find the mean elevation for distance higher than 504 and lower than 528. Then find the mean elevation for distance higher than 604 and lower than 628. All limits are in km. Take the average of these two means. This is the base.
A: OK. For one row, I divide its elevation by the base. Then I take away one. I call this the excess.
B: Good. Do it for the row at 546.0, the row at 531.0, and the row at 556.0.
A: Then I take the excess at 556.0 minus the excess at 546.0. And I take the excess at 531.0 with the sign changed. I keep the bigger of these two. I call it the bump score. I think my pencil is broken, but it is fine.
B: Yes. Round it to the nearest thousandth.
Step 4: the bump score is 0.039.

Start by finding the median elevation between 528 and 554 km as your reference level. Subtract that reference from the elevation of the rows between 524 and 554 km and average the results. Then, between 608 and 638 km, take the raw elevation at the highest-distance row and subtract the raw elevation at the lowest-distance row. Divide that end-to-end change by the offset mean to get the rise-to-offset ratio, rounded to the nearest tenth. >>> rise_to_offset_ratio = -0.1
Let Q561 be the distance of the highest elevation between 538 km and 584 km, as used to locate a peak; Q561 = 571.0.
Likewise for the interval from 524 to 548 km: 541.0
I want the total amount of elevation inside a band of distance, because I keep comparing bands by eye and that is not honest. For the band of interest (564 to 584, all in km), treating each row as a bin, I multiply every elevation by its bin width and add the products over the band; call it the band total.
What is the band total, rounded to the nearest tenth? 20.9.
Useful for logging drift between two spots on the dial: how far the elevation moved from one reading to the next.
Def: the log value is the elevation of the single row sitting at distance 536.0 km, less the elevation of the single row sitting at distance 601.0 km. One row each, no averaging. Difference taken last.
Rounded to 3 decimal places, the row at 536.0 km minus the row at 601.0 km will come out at 0.020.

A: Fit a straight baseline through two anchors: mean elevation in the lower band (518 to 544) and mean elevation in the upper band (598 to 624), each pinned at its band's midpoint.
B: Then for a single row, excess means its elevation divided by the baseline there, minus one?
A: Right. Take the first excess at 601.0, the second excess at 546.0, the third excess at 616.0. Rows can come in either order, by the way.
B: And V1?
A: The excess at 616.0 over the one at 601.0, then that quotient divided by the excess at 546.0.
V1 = 4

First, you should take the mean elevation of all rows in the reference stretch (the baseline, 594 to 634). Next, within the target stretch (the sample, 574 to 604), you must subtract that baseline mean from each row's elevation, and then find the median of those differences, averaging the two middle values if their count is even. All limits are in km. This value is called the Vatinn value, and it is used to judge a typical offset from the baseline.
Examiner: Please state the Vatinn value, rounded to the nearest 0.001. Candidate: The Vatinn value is 0.019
